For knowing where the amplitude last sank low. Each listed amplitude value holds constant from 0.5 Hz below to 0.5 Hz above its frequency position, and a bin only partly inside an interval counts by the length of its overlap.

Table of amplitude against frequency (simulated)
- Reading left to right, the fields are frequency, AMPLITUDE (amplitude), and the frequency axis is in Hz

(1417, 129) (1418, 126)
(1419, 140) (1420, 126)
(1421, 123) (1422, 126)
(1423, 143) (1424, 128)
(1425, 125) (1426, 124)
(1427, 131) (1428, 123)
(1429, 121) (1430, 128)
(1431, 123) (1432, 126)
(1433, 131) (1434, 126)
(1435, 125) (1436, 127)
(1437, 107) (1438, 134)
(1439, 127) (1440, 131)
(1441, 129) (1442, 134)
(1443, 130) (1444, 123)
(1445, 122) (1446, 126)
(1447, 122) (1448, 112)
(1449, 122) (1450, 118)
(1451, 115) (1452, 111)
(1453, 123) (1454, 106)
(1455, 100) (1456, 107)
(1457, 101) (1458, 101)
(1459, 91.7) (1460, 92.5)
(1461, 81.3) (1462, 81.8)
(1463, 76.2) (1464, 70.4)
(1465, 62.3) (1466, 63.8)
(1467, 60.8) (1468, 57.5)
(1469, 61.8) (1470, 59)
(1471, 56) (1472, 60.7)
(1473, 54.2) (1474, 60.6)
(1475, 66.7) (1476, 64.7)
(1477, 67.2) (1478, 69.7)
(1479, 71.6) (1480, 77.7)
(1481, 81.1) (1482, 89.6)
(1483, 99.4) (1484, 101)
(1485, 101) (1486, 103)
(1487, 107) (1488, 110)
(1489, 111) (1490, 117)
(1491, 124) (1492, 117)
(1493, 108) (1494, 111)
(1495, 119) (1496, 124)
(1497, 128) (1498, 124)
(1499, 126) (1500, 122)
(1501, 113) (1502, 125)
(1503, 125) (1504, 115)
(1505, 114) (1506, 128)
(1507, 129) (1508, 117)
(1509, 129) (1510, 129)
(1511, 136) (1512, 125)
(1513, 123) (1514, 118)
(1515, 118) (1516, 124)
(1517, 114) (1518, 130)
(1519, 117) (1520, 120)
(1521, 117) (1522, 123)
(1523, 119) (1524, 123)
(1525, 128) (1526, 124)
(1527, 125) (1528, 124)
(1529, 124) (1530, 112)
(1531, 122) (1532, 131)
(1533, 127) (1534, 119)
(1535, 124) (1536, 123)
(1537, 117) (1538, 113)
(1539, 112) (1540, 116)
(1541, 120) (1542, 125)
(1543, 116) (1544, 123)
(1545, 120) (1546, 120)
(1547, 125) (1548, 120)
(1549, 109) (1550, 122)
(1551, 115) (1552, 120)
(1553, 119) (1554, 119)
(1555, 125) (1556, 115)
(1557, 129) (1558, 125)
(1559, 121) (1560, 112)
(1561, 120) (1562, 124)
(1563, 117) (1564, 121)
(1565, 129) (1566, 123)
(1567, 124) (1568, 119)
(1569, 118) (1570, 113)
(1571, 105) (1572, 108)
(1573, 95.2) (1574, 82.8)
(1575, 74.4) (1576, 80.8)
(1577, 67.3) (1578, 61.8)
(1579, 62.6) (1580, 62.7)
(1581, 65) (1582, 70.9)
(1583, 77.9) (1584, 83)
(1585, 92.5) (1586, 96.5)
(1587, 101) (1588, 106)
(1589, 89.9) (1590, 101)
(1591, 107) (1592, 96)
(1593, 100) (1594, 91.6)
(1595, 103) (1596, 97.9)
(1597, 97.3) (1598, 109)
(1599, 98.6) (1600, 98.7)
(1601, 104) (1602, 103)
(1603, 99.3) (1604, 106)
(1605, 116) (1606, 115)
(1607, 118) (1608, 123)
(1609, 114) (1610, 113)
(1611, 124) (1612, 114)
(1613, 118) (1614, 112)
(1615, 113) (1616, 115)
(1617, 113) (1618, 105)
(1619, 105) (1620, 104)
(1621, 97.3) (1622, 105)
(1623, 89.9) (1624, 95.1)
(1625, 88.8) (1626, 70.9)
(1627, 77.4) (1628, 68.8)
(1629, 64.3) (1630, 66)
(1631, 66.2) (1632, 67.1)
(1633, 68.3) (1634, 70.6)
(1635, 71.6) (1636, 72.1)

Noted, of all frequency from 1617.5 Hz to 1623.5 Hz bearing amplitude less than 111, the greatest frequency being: 1623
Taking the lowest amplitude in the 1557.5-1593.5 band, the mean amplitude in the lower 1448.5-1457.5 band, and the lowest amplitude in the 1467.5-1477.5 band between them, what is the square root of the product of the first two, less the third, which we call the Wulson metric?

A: 29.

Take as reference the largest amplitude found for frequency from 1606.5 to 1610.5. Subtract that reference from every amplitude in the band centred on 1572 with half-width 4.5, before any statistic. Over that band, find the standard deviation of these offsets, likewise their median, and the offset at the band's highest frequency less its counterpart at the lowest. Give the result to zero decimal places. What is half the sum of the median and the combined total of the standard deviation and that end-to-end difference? -20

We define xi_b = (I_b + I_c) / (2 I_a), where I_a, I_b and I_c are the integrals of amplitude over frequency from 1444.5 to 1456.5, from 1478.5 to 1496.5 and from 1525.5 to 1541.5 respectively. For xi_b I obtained 1.37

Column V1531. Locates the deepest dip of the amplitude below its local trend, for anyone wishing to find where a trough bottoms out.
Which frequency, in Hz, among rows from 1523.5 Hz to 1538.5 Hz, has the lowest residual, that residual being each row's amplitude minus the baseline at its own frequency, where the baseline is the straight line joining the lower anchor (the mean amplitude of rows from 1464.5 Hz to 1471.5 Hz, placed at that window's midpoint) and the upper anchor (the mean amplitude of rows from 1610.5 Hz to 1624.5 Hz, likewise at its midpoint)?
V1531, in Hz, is 1538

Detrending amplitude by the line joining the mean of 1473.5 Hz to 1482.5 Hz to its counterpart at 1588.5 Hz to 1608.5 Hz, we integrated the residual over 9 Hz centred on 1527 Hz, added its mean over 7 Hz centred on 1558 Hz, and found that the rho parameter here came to 364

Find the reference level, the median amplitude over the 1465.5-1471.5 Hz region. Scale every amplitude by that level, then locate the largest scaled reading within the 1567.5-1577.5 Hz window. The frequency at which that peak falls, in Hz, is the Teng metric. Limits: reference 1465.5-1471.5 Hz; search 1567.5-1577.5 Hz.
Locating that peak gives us 1568 Hz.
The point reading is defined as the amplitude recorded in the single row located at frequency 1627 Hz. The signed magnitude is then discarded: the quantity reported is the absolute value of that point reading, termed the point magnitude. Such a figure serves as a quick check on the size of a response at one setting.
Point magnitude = 77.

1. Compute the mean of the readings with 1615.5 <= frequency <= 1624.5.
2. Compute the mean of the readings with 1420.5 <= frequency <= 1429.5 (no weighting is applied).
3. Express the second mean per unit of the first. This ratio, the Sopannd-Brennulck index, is 1.23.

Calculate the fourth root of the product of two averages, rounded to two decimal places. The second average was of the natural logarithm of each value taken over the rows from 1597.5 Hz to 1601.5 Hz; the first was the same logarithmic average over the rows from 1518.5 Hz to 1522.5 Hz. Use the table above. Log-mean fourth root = 2.17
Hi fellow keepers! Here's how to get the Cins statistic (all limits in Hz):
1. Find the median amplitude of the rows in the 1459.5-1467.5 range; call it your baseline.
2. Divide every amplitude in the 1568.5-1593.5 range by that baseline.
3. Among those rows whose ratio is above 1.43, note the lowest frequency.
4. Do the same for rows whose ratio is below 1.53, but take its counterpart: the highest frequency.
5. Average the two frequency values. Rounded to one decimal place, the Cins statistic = 1581.0 Hz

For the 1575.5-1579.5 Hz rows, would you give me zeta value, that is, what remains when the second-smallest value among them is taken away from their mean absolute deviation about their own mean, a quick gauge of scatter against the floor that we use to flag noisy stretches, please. -56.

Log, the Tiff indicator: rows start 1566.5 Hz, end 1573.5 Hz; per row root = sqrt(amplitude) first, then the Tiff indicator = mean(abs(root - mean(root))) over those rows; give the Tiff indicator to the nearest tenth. 0.4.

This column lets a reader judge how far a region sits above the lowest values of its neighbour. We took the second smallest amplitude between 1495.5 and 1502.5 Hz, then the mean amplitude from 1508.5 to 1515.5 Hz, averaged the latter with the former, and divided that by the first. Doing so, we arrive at 1.01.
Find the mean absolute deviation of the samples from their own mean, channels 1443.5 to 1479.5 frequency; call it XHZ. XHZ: 22.8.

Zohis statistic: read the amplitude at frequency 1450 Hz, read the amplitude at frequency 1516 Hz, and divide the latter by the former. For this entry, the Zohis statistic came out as 1.05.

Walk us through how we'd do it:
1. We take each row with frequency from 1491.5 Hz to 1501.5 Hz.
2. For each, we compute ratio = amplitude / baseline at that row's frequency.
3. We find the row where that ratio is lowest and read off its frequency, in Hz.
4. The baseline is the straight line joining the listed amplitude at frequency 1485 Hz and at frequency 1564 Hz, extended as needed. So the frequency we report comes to 1493 Hz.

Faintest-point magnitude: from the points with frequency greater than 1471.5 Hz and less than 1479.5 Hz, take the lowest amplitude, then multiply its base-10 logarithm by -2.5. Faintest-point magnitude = -4.33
